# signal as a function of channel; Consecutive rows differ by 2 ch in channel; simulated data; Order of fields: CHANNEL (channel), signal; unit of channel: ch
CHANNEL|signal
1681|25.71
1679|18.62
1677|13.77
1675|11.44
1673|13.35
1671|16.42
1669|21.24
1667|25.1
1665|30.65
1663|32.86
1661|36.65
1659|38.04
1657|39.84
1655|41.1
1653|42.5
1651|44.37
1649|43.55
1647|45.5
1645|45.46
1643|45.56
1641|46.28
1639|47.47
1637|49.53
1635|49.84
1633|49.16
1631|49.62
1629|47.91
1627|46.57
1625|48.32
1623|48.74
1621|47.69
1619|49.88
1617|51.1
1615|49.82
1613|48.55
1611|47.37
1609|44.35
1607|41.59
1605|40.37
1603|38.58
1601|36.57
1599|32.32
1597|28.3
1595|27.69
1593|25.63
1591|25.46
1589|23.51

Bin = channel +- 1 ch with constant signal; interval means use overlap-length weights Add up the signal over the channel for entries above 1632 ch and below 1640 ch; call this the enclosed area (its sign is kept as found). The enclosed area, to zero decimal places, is 392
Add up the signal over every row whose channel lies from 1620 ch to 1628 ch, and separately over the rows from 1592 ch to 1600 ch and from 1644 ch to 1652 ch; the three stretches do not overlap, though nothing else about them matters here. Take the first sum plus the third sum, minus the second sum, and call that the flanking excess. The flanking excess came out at 256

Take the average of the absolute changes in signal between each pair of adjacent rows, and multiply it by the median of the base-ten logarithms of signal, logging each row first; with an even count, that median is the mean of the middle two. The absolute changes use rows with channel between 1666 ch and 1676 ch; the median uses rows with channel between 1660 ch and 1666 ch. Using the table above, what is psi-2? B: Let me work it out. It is 5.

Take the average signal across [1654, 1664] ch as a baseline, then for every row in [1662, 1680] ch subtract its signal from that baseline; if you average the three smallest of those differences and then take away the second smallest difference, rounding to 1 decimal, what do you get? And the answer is 1.1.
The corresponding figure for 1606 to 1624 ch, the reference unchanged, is -0.4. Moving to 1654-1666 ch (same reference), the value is 0.2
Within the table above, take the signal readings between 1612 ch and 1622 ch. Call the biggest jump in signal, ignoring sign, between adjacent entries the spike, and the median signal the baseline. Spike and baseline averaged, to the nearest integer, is 26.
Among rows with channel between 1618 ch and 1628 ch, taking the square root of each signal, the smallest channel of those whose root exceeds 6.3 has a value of 1619 ch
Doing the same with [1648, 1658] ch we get 1649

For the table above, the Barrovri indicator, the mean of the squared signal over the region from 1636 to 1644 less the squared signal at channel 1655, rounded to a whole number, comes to 542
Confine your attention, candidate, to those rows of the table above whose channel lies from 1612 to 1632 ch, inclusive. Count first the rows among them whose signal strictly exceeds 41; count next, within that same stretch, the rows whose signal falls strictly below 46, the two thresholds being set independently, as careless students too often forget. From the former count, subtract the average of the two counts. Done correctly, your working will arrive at 5.0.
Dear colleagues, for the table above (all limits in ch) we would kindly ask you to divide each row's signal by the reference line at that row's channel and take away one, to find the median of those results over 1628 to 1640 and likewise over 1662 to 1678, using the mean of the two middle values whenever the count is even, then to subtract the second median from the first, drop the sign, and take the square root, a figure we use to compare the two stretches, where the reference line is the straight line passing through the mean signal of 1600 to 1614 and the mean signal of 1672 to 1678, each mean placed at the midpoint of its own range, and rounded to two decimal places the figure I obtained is 0.59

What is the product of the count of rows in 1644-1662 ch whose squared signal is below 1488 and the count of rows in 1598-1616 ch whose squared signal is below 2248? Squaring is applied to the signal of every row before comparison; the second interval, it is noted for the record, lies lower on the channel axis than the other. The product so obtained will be 14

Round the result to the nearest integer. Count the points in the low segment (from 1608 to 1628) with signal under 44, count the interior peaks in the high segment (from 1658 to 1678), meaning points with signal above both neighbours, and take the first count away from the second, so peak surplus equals 0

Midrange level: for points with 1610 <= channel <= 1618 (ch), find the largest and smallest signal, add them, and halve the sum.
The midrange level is 49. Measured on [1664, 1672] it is 24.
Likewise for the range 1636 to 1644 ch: 48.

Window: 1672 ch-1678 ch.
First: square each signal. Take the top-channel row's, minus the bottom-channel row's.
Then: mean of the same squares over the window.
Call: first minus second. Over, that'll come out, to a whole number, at -155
